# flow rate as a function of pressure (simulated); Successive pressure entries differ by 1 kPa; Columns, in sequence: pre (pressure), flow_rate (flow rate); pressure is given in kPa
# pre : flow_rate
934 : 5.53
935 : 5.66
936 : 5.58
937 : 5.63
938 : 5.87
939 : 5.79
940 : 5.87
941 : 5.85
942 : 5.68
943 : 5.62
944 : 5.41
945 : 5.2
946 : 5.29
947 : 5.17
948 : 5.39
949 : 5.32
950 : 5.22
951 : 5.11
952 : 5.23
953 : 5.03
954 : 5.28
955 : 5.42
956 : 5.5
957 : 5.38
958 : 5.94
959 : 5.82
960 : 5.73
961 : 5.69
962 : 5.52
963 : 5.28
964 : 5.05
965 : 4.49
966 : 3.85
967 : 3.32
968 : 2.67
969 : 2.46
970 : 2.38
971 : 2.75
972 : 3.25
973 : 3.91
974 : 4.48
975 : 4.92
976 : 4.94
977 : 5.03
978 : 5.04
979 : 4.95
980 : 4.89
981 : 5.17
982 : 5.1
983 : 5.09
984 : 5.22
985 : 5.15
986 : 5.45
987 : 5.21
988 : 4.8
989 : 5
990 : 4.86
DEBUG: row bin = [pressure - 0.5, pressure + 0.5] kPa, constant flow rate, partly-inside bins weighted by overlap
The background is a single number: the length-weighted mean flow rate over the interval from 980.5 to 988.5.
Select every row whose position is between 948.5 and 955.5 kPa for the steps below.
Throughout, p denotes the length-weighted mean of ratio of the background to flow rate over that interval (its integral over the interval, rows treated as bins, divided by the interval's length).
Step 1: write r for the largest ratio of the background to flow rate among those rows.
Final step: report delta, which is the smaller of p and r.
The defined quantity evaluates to 0.98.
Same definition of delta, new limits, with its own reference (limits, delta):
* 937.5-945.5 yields 0.91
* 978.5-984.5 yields 1.02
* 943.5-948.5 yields 0.97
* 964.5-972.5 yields 1.71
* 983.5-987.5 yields 0.98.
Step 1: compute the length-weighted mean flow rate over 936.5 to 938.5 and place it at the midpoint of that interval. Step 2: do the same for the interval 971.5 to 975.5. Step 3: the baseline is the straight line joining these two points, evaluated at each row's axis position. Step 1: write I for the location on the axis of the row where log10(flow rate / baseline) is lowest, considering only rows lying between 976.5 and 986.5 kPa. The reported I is 977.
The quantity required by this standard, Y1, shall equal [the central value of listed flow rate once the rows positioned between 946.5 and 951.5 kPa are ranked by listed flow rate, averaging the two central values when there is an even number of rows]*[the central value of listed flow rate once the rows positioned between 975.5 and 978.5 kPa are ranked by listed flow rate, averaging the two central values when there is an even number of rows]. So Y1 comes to 26.3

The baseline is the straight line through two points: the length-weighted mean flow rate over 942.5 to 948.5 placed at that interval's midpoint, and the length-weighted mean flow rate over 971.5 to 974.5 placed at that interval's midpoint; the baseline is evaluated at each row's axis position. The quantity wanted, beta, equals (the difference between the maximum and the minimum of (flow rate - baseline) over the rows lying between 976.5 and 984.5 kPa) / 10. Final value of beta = 0.06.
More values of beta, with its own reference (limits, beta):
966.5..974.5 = 0.23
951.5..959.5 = 0.12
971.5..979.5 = 0.21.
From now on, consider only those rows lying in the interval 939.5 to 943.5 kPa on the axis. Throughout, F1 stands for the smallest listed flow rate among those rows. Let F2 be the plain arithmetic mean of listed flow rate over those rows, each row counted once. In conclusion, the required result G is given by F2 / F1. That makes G 1.02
